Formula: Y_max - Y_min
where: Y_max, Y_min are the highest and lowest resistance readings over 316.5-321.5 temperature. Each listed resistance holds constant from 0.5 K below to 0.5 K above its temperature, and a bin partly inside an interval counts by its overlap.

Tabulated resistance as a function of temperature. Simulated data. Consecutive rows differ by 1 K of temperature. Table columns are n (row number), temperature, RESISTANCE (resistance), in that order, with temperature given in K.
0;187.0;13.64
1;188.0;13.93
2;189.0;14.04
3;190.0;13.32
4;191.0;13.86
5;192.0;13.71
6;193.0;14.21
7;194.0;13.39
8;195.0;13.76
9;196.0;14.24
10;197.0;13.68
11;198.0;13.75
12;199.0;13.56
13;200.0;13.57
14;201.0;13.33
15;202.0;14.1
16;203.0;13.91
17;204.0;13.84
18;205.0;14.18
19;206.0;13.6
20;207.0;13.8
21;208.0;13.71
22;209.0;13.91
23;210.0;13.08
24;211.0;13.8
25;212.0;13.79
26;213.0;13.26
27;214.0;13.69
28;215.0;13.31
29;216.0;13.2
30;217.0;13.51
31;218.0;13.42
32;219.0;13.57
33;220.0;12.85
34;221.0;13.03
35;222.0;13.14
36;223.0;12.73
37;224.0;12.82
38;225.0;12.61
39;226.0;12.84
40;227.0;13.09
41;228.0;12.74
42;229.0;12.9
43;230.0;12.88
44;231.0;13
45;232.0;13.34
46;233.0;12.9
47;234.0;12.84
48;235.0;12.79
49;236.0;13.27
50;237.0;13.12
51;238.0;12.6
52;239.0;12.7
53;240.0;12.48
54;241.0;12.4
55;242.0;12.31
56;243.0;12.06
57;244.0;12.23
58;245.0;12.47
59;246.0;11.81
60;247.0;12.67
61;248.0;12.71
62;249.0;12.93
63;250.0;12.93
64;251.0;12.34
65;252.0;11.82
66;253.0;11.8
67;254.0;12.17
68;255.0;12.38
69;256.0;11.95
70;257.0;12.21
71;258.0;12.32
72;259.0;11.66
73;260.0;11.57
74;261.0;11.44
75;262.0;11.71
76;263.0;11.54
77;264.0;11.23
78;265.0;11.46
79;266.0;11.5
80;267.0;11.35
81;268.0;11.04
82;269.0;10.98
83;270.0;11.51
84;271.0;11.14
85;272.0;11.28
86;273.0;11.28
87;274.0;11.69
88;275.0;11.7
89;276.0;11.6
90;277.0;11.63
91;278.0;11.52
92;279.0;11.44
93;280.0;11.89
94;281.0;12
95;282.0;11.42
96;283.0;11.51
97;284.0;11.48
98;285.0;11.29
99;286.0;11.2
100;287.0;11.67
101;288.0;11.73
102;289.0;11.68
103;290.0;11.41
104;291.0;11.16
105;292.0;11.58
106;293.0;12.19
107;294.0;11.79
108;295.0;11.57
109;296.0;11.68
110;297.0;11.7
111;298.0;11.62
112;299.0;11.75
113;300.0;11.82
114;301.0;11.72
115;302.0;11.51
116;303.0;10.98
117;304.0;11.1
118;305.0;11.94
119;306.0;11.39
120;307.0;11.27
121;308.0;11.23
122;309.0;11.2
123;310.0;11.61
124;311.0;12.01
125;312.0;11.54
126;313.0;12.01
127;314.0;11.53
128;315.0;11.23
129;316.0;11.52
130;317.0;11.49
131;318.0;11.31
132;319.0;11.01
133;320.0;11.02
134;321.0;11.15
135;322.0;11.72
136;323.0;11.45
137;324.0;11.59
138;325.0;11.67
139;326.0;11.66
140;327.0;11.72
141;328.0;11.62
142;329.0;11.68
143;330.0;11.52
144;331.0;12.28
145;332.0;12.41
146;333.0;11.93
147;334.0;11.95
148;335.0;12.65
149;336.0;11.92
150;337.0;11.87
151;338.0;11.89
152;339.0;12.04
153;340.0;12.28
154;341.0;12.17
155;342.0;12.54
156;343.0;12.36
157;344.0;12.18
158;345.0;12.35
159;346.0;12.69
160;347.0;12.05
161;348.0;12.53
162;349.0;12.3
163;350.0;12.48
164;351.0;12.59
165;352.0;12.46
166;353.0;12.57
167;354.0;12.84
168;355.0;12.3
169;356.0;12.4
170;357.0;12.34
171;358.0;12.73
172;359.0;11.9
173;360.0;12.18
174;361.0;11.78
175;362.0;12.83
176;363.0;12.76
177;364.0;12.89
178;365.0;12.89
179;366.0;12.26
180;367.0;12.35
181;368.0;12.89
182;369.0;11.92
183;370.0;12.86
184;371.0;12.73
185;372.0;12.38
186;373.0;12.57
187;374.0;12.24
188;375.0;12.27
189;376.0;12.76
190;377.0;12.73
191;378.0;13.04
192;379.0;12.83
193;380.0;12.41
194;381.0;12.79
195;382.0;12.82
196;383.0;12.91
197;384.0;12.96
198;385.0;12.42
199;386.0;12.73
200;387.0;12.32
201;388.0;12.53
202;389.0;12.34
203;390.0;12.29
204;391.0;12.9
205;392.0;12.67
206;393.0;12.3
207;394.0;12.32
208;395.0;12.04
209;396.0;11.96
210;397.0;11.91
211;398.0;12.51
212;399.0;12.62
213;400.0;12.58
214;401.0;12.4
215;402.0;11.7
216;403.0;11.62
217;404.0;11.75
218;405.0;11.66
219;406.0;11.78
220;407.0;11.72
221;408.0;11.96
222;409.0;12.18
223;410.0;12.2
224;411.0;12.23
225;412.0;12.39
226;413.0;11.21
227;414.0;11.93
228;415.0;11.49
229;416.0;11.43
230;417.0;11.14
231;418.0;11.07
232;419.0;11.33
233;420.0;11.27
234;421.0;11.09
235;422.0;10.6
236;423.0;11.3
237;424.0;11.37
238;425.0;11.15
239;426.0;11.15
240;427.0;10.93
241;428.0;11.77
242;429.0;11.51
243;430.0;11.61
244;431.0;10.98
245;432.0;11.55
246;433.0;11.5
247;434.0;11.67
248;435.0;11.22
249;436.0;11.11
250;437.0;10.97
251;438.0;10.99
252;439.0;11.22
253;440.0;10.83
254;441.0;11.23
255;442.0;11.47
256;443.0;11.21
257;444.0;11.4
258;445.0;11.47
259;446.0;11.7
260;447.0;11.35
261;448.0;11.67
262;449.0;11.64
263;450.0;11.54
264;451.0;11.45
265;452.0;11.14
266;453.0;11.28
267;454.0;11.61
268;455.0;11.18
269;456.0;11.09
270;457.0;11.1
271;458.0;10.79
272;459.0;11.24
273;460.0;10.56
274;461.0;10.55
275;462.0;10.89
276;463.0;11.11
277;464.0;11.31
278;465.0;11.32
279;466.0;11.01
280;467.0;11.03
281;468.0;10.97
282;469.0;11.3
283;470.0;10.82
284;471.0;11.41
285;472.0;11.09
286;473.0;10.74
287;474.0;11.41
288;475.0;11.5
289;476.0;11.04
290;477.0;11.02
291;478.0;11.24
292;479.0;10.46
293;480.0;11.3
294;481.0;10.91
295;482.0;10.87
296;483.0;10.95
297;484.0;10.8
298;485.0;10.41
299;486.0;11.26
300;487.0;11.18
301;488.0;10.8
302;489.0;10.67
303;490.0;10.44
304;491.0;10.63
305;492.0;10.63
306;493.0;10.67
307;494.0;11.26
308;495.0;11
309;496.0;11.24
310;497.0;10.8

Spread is 0.480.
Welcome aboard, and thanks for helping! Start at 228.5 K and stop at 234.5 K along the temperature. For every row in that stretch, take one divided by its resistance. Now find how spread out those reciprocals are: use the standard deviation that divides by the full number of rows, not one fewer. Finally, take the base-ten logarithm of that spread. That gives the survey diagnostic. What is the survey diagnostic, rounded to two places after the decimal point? -3.01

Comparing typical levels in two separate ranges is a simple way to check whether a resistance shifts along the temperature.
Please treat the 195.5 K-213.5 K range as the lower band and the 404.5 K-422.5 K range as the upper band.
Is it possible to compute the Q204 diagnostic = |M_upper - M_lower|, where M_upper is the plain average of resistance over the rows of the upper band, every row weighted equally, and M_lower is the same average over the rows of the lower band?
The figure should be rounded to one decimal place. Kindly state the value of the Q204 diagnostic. 2.1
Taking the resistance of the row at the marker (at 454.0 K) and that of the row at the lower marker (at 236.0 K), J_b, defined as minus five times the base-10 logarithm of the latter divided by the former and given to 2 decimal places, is -0.29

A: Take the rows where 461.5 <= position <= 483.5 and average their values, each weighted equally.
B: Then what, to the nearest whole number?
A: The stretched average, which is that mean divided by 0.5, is 22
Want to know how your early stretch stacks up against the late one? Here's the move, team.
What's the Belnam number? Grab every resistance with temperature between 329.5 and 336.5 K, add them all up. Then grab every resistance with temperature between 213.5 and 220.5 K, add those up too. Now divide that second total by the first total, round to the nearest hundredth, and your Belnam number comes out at 1.11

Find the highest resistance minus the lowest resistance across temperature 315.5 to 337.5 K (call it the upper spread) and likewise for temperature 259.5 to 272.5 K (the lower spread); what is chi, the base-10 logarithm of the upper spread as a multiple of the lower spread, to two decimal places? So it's 0.35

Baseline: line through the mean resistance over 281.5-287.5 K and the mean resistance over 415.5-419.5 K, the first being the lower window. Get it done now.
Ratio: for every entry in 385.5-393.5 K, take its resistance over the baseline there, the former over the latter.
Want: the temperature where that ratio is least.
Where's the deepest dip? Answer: 390.0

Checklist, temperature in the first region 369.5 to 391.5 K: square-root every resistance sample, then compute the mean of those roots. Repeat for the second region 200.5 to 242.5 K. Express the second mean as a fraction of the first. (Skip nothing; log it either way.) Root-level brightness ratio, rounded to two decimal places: 1.02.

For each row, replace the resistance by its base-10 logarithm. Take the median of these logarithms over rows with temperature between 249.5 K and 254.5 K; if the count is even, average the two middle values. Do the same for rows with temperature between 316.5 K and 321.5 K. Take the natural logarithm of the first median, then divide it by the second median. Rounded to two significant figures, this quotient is 0.078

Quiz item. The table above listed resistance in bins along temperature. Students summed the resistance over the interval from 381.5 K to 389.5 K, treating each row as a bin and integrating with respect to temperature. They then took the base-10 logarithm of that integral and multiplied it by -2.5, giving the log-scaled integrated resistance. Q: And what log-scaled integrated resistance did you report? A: -5.01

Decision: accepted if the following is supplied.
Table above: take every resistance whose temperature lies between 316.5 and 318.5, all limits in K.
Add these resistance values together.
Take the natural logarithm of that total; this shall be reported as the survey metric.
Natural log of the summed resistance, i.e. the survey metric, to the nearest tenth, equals 3.1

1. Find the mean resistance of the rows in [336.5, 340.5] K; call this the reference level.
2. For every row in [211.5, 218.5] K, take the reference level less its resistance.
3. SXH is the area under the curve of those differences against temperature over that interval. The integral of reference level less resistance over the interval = -10.0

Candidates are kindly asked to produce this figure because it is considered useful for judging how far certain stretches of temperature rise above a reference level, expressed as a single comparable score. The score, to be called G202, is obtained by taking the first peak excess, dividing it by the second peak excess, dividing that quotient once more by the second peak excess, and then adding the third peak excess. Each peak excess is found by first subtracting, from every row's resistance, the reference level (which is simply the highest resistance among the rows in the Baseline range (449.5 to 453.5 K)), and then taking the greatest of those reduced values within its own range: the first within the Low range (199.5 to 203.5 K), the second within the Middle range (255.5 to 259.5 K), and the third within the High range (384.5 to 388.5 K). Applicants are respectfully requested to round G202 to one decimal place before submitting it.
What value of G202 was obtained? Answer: 5.4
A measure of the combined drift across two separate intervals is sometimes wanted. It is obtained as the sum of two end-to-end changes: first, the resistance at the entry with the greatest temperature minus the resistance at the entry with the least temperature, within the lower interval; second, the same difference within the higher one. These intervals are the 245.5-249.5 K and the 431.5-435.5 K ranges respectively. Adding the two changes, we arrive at 0.8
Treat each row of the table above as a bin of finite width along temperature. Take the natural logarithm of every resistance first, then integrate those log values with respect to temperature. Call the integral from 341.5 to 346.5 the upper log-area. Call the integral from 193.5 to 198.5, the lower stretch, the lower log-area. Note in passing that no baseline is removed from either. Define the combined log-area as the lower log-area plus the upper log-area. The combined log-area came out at 25.7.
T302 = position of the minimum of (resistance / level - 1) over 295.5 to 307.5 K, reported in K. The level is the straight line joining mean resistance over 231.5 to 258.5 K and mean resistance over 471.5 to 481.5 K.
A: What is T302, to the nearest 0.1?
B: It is 303.0 K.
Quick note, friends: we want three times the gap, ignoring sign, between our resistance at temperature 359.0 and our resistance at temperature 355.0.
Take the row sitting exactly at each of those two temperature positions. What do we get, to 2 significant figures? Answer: 1.2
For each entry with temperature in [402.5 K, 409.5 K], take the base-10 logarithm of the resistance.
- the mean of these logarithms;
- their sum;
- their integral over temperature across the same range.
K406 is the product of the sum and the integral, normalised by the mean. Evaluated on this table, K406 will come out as 52.5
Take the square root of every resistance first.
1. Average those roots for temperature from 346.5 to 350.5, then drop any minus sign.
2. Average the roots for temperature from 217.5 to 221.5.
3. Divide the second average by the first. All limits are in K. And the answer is 1.03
